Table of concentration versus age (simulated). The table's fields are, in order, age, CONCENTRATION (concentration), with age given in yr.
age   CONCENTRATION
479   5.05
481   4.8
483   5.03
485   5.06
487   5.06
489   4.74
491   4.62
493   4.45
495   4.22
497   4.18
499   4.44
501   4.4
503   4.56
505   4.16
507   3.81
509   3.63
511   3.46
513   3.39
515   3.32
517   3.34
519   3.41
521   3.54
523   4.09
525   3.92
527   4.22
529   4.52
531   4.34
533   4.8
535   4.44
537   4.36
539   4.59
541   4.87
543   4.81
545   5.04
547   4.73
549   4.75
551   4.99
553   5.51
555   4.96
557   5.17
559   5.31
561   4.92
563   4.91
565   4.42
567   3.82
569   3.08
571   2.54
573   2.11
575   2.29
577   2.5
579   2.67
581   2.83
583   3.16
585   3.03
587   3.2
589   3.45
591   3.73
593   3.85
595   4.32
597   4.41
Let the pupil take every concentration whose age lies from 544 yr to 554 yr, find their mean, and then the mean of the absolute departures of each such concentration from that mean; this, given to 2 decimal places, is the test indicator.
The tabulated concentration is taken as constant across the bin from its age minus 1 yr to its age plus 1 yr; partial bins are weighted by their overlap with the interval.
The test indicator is 0.22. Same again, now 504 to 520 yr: 0.23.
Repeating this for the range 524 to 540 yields 0.19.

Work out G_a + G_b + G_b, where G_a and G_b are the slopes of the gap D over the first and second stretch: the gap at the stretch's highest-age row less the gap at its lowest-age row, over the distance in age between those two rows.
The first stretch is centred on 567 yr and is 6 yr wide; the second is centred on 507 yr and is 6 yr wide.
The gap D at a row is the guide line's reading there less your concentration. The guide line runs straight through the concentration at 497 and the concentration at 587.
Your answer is 0.6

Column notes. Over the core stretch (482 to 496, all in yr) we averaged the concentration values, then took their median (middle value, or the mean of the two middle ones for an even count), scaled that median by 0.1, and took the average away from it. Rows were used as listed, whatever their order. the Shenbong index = -4.3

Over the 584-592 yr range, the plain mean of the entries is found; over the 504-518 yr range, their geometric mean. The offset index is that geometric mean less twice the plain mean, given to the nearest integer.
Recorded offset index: -3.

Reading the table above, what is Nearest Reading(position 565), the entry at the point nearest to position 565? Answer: 4.42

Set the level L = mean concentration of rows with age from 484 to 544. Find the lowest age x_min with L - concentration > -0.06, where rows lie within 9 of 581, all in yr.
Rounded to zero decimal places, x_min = 573 yr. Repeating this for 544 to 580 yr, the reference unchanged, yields 567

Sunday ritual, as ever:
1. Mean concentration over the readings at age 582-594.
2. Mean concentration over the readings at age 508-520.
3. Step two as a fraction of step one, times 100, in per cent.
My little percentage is 101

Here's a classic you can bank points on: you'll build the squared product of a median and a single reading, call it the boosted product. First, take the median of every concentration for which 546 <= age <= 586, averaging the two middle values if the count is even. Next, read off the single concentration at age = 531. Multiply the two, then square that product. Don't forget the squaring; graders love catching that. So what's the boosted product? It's 320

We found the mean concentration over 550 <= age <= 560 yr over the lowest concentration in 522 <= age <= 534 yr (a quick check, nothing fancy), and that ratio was 1.3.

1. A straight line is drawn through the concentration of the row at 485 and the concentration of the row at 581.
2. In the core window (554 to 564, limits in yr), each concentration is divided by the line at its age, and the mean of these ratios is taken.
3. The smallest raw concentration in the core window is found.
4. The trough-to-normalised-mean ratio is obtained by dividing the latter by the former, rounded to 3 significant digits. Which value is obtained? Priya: 3.25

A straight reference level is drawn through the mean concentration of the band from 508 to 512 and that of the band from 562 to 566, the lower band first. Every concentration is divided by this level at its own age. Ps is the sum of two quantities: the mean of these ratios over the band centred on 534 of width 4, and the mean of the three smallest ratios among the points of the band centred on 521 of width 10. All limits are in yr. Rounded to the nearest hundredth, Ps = 2.06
